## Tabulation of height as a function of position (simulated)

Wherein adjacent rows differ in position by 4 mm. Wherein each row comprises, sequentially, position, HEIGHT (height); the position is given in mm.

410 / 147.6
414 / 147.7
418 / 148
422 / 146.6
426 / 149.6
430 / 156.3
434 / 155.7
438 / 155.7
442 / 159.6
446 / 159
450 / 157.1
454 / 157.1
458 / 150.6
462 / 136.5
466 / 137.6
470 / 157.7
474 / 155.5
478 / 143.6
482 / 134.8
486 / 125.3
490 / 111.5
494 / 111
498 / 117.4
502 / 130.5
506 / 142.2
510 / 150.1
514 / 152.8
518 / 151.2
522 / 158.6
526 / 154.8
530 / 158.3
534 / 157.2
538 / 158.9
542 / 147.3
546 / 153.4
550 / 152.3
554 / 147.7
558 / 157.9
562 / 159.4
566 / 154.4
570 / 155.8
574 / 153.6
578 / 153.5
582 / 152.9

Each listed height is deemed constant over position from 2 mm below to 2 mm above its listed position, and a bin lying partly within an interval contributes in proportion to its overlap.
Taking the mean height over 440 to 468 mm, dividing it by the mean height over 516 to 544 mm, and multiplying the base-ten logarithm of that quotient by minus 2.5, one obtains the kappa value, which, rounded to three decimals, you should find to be 0.029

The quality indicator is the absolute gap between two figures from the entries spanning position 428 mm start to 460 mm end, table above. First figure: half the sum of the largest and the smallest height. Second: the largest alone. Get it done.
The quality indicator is 4.5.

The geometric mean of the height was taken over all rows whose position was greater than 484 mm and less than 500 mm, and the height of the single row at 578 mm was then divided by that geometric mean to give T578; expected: 1.32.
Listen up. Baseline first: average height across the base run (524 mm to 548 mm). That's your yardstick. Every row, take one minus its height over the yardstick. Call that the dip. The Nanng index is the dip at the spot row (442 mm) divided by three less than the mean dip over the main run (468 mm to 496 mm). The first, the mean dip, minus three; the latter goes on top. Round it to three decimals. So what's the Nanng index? 0.010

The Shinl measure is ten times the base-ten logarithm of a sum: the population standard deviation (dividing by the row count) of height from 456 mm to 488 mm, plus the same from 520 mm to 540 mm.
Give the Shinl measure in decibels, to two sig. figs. 11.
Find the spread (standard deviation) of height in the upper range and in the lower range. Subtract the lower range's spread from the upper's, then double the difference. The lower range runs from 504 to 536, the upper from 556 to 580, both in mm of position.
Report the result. -6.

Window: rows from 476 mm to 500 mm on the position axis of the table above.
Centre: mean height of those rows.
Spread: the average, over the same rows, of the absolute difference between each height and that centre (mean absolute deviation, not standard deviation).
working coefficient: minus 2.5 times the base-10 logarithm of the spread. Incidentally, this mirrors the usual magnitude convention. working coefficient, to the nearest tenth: -2.6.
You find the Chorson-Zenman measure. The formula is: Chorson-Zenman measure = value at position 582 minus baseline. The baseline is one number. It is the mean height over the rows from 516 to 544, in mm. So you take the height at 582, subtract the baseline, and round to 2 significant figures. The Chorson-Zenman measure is -2.3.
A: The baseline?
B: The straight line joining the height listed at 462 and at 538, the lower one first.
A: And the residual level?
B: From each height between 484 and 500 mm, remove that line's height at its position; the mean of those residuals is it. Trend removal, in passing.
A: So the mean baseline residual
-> -29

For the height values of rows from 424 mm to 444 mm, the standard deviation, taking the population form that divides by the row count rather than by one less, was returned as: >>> 3.2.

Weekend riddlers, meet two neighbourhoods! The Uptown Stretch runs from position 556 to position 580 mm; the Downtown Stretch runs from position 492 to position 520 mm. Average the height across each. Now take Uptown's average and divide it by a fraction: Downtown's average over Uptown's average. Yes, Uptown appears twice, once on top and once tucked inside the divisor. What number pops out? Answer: 178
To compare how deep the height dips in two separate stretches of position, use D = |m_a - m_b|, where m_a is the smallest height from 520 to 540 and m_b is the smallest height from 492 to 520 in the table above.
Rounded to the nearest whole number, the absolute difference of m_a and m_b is 44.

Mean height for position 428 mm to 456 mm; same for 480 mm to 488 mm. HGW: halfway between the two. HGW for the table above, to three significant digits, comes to 144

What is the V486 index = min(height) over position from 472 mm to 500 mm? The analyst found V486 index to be 111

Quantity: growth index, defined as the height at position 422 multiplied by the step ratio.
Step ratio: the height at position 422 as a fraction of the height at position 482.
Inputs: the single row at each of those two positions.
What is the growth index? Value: 159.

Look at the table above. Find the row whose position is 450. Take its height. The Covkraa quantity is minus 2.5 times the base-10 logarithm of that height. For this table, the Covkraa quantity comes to -5.49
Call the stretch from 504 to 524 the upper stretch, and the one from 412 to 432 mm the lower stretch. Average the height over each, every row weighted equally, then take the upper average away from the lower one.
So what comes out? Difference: -1.3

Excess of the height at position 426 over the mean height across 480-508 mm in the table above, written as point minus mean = 25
